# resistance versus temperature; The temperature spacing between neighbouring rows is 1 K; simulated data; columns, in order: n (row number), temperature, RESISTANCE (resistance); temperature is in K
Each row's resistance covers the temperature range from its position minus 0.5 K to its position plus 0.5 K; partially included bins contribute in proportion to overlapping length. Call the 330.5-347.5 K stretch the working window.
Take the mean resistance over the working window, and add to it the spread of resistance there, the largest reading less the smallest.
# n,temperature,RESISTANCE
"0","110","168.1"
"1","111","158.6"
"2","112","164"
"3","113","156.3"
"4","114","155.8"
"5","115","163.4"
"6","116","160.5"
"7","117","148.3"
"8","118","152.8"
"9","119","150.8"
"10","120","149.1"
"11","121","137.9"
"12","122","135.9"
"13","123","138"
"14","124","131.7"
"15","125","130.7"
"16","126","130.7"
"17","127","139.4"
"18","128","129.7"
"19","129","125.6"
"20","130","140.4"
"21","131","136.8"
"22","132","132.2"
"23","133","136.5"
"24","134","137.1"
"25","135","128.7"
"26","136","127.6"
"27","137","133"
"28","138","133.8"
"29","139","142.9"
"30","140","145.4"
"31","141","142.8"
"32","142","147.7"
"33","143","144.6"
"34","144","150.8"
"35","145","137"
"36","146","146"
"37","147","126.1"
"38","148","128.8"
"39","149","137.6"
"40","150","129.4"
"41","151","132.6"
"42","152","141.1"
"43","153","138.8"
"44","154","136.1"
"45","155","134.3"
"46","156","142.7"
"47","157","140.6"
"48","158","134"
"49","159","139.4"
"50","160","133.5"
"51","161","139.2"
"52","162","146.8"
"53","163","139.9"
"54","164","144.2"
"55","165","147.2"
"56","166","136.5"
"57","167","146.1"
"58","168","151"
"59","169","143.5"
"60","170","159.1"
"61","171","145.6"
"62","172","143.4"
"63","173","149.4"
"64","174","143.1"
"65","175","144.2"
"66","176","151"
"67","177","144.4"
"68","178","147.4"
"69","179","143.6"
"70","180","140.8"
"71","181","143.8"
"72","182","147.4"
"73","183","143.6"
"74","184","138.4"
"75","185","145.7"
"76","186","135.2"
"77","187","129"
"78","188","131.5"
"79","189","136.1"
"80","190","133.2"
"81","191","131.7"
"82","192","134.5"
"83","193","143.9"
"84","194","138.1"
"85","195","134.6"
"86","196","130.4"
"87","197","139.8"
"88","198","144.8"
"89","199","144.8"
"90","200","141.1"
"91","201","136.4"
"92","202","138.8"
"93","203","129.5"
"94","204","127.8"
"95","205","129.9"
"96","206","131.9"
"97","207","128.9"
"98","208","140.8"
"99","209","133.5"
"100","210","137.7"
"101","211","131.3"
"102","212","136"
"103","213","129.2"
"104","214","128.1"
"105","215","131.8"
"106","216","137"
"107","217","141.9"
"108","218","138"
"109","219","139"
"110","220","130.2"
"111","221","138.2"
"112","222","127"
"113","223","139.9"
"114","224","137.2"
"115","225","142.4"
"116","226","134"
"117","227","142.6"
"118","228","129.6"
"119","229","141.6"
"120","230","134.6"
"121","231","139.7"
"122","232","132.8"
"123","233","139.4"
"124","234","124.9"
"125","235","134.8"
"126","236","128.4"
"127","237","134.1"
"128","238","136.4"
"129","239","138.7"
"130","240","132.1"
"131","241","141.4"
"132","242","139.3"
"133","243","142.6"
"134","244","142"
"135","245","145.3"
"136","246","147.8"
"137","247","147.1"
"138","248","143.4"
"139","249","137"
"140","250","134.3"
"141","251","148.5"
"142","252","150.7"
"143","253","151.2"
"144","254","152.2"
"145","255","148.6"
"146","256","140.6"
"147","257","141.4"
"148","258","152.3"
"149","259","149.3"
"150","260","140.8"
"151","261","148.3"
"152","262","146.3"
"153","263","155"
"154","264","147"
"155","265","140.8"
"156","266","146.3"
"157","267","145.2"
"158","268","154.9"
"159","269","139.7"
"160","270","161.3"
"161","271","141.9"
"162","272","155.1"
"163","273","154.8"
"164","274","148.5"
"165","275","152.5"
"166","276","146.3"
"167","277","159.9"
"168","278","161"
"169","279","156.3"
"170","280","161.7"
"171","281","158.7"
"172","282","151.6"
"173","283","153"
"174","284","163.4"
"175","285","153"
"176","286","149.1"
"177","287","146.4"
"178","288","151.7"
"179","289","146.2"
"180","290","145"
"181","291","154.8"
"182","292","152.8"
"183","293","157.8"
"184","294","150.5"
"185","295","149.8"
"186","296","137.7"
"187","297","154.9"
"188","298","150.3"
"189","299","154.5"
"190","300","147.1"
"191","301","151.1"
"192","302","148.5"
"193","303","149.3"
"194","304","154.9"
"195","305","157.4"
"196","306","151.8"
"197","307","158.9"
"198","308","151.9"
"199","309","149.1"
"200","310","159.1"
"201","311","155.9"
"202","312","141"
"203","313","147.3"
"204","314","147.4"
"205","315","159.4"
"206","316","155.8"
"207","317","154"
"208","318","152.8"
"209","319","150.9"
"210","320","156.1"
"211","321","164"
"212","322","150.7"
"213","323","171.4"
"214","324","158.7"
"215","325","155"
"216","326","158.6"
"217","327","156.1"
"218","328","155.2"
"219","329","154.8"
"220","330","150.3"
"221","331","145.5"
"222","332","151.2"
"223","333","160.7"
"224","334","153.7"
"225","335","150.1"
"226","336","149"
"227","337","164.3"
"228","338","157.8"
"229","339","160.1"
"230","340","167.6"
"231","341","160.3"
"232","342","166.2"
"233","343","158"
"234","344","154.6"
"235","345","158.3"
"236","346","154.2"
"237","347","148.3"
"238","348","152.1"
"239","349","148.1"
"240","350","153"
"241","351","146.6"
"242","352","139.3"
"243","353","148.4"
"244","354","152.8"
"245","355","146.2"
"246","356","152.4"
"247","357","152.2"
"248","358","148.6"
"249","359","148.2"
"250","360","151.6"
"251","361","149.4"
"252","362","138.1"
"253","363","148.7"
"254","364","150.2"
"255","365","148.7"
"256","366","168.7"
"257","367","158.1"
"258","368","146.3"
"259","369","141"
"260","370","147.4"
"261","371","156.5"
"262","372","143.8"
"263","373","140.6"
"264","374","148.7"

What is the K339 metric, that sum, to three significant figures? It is 179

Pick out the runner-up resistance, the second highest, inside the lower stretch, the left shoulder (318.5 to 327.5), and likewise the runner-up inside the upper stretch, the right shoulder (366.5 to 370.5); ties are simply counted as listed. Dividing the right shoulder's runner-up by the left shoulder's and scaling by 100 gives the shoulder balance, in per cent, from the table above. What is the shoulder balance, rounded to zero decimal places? 90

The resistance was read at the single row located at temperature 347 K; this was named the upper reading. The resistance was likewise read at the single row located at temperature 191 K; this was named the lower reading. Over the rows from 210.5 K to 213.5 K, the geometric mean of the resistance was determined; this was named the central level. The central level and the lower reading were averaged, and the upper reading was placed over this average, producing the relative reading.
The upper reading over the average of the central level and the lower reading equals 1.12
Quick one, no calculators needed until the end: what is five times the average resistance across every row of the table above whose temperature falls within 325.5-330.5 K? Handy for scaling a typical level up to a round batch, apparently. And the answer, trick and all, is 775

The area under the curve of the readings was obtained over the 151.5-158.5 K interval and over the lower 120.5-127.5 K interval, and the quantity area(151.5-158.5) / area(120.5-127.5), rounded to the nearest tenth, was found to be 1.0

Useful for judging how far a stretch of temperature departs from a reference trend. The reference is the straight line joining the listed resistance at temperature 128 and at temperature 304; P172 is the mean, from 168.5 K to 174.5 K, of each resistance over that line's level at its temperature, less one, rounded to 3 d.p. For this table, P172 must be 0.084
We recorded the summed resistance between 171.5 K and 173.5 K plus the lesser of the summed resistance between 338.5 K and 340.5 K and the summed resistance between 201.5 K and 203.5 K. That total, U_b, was 561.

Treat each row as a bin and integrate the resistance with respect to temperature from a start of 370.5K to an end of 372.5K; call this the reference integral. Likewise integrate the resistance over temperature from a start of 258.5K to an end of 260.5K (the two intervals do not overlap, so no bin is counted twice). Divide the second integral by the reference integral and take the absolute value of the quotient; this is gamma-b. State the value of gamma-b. 0.97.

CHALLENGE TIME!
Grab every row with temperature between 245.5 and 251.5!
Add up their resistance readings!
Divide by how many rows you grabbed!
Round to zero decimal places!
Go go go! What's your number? 143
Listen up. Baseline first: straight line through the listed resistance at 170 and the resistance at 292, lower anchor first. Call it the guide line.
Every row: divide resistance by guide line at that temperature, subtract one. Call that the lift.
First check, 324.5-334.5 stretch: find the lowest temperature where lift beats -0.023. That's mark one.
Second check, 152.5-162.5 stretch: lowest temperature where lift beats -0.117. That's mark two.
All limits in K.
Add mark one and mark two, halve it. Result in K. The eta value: 240.5 K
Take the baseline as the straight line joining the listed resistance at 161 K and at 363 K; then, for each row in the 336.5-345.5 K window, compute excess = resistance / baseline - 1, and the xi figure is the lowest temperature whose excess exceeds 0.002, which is 337 K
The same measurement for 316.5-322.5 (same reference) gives 317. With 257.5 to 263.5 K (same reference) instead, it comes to 258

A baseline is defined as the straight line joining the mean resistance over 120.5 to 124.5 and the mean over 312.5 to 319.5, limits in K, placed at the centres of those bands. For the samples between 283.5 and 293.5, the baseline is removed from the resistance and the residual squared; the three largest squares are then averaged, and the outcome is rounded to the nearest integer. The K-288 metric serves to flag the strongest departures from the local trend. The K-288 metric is 89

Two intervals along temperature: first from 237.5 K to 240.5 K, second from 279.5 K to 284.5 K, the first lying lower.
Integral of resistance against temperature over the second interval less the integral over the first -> 381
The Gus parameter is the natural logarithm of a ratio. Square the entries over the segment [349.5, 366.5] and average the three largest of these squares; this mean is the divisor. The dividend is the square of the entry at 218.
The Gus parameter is -0.28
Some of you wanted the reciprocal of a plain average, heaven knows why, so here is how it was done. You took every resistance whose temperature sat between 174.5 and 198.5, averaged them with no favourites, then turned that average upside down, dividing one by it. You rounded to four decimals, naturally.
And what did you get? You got 0.0072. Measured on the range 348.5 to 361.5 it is 0.0067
